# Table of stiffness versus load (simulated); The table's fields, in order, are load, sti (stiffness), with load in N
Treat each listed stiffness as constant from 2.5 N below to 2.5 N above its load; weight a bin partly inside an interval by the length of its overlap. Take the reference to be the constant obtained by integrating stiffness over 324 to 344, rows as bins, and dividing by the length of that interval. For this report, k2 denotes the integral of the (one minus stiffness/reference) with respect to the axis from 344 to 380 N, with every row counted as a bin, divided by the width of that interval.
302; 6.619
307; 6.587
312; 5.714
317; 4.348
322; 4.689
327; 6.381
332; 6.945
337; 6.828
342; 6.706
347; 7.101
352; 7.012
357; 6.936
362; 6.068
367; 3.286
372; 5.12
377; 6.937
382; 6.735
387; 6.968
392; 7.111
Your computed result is 0.09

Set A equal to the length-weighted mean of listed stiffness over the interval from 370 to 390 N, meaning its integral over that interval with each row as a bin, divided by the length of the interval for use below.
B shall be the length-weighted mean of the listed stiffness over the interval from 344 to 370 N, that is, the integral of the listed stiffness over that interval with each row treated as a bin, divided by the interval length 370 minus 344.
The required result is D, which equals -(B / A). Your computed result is -0.936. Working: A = 6.5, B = 6.1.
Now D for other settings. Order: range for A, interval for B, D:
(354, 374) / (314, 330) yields -0.966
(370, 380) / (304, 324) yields -0.881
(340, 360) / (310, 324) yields -0.707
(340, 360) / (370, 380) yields -0.882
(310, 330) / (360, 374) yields -0.898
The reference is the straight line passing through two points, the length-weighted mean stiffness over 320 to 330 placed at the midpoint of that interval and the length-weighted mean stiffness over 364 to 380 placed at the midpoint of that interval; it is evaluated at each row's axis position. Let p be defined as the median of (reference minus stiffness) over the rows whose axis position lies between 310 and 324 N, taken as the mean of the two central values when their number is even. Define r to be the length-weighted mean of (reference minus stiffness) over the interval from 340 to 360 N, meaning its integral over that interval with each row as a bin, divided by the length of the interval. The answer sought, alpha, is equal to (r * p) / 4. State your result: -0.4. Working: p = 1.0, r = -1.52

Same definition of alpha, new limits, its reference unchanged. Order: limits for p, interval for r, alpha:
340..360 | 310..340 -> 0.1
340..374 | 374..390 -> 0.5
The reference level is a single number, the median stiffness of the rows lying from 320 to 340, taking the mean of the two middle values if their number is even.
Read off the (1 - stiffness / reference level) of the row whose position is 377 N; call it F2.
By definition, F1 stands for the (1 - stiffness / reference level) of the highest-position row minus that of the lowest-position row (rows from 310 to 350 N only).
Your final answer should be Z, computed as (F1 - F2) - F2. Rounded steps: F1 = -0.21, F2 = -0.05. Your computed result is -0.11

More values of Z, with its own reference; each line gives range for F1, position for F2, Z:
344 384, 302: 0.06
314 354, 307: -0.41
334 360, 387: 0.09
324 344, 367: -1.05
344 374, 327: 0.23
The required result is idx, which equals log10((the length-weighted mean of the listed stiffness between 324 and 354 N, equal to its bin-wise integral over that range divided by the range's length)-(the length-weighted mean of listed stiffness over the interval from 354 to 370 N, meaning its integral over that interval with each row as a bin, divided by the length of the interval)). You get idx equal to 0.12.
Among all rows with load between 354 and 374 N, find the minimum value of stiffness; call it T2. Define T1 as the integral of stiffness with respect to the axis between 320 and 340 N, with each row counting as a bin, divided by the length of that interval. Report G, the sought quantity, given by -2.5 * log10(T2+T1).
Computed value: -2.45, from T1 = 6.3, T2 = 3.286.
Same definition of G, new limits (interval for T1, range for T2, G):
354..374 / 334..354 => -2.71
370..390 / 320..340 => -2.62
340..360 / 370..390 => -2.70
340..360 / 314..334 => -2.63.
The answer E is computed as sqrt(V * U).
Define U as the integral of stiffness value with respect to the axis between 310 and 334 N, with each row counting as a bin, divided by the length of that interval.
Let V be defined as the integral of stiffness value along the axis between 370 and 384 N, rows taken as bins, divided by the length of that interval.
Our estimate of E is 5.9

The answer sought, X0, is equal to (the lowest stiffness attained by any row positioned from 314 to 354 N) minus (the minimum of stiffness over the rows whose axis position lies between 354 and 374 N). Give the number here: 1.1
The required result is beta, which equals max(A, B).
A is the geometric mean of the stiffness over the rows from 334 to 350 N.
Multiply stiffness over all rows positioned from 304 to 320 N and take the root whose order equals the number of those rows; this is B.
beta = 6.88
